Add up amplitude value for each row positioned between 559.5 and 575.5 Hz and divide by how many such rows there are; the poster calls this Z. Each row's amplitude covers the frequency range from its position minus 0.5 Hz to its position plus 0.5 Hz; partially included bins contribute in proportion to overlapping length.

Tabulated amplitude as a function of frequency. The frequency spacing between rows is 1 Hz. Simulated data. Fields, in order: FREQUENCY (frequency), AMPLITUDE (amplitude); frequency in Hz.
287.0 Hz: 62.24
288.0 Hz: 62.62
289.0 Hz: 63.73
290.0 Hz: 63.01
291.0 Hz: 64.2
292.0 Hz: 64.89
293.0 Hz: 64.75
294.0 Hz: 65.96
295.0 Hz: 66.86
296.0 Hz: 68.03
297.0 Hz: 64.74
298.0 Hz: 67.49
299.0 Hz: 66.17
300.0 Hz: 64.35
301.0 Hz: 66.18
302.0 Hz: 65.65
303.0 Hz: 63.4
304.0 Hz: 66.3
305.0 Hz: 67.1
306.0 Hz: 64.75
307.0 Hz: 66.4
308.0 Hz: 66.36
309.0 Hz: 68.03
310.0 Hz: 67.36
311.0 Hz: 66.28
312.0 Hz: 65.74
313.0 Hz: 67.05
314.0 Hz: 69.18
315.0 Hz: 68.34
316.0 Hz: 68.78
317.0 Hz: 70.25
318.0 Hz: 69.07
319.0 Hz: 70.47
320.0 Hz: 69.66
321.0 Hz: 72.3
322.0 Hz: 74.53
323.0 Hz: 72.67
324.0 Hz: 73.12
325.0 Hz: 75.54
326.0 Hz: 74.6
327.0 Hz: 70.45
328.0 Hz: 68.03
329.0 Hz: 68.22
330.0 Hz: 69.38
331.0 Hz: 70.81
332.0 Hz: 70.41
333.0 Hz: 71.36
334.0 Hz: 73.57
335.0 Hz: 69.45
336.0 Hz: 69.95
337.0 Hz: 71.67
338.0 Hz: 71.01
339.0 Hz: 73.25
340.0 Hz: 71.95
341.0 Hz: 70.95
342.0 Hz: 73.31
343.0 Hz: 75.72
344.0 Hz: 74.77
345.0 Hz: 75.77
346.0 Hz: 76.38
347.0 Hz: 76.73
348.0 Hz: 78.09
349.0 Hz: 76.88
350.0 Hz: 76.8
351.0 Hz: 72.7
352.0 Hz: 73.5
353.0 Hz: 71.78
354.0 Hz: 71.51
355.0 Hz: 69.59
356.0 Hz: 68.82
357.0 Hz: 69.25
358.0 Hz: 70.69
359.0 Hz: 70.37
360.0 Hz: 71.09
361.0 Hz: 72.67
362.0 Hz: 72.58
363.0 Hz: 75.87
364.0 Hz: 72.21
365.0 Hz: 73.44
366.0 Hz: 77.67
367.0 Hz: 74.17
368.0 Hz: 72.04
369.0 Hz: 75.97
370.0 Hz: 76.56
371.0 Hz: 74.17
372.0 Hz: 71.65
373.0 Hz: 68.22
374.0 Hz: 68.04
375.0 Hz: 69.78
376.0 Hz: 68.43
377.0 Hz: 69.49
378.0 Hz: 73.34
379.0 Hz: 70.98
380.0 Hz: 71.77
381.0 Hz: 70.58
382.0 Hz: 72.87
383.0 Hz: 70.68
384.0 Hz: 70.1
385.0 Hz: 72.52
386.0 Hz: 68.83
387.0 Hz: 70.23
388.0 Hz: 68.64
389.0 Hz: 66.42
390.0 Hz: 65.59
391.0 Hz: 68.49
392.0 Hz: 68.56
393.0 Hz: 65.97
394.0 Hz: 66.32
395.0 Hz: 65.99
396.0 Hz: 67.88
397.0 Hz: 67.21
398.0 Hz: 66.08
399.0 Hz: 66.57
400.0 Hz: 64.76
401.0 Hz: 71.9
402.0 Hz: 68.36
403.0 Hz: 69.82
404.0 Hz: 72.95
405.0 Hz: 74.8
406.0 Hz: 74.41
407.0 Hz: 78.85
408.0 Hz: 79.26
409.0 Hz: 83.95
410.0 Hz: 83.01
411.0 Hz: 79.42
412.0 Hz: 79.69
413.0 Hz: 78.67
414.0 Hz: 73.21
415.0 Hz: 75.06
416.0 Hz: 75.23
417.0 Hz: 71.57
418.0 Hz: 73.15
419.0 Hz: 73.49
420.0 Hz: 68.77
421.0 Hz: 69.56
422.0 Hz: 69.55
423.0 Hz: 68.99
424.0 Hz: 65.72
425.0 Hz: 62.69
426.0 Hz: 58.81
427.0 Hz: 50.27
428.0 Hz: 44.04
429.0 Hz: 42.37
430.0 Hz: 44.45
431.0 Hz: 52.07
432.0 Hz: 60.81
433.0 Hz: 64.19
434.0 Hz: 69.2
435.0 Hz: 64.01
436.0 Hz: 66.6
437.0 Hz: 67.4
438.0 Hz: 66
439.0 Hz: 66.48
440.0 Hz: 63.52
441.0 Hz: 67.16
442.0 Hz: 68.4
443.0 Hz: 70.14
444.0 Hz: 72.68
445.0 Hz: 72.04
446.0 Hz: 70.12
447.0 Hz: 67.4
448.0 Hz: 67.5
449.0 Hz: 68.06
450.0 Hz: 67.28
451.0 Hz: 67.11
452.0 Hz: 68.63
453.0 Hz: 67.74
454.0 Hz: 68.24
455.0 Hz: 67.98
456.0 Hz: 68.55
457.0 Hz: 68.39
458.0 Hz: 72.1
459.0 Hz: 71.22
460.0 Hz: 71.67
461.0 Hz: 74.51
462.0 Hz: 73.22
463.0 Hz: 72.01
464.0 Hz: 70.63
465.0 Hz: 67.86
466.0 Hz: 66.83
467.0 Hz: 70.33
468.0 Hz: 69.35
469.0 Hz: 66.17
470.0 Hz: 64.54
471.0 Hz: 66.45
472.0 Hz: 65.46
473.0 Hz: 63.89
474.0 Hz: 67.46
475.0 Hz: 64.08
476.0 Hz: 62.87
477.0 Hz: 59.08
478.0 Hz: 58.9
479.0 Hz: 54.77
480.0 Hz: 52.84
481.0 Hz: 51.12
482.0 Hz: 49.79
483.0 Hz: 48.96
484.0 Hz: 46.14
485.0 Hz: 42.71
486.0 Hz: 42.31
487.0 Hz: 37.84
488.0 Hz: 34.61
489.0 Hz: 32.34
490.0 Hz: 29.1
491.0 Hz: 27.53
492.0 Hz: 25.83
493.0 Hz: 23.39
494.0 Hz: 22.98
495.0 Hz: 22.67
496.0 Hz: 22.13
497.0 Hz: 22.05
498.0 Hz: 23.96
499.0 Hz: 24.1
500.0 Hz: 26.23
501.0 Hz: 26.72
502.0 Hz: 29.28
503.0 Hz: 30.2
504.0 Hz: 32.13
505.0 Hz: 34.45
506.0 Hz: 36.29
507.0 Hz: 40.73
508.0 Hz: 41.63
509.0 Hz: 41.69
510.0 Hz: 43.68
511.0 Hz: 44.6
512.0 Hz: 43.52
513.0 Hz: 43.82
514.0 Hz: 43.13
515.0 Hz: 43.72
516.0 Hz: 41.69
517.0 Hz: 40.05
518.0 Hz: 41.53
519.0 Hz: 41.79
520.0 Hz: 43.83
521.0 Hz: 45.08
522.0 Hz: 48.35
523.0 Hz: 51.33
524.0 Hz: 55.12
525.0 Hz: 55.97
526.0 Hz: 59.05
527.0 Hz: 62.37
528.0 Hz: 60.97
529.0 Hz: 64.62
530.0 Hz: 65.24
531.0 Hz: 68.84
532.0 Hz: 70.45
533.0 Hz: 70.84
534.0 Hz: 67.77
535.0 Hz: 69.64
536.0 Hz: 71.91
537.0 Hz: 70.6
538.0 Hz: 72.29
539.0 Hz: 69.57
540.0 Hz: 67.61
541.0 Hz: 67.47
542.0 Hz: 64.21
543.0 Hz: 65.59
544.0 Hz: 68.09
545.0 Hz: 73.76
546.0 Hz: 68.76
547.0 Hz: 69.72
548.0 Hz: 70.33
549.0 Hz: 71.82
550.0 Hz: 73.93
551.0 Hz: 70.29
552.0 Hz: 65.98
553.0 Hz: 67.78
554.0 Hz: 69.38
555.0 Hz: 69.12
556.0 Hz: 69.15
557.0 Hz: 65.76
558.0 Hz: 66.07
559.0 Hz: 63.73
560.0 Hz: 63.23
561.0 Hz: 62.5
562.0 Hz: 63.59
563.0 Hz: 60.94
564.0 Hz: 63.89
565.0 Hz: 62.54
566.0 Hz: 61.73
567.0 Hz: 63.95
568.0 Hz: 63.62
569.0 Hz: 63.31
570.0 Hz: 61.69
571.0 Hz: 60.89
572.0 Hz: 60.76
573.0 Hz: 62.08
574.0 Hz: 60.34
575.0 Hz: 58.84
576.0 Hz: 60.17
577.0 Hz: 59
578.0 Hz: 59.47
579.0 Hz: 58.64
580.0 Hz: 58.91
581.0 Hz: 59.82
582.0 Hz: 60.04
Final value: 62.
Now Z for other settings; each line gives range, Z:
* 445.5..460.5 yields 69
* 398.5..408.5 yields 72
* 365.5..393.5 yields 71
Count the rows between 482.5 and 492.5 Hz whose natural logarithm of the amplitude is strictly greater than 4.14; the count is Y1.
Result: 0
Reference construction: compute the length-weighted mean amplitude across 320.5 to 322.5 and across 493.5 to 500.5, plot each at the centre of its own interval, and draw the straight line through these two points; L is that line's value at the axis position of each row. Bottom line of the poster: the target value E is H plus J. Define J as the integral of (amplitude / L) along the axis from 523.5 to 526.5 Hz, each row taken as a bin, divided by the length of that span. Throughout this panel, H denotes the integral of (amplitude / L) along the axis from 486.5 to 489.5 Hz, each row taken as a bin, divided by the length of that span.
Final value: 5.0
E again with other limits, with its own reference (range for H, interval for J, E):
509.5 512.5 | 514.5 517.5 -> 4.6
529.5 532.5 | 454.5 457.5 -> 6.9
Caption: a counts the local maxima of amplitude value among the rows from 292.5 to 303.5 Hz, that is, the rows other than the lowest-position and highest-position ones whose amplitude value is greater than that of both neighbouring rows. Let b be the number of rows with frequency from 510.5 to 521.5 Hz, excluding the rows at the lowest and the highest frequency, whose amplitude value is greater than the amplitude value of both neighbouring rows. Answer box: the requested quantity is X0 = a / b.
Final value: 1.5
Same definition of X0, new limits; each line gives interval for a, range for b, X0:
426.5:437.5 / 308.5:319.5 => 0.5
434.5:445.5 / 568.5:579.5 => 1.0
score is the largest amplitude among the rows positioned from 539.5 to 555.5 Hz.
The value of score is 73.93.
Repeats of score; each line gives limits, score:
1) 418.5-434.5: 73.49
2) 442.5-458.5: 72.68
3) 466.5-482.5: 70.33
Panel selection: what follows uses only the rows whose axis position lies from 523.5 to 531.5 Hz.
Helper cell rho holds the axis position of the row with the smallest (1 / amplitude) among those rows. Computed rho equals 531.0 Hz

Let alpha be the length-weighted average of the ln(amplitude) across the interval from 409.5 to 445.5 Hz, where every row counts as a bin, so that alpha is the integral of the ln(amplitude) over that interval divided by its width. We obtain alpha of 4.19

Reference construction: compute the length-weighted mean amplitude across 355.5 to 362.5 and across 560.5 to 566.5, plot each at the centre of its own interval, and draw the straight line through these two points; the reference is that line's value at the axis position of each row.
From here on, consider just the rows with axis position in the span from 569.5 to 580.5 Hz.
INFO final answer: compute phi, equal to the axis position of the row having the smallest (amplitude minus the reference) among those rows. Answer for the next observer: 579.0 Hz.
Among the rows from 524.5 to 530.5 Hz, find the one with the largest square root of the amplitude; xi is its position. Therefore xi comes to 530.0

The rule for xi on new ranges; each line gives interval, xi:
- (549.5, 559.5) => 550.0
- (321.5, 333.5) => 325.0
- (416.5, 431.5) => 419.0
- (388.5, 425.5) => 409.0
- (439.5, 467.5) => 461.0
